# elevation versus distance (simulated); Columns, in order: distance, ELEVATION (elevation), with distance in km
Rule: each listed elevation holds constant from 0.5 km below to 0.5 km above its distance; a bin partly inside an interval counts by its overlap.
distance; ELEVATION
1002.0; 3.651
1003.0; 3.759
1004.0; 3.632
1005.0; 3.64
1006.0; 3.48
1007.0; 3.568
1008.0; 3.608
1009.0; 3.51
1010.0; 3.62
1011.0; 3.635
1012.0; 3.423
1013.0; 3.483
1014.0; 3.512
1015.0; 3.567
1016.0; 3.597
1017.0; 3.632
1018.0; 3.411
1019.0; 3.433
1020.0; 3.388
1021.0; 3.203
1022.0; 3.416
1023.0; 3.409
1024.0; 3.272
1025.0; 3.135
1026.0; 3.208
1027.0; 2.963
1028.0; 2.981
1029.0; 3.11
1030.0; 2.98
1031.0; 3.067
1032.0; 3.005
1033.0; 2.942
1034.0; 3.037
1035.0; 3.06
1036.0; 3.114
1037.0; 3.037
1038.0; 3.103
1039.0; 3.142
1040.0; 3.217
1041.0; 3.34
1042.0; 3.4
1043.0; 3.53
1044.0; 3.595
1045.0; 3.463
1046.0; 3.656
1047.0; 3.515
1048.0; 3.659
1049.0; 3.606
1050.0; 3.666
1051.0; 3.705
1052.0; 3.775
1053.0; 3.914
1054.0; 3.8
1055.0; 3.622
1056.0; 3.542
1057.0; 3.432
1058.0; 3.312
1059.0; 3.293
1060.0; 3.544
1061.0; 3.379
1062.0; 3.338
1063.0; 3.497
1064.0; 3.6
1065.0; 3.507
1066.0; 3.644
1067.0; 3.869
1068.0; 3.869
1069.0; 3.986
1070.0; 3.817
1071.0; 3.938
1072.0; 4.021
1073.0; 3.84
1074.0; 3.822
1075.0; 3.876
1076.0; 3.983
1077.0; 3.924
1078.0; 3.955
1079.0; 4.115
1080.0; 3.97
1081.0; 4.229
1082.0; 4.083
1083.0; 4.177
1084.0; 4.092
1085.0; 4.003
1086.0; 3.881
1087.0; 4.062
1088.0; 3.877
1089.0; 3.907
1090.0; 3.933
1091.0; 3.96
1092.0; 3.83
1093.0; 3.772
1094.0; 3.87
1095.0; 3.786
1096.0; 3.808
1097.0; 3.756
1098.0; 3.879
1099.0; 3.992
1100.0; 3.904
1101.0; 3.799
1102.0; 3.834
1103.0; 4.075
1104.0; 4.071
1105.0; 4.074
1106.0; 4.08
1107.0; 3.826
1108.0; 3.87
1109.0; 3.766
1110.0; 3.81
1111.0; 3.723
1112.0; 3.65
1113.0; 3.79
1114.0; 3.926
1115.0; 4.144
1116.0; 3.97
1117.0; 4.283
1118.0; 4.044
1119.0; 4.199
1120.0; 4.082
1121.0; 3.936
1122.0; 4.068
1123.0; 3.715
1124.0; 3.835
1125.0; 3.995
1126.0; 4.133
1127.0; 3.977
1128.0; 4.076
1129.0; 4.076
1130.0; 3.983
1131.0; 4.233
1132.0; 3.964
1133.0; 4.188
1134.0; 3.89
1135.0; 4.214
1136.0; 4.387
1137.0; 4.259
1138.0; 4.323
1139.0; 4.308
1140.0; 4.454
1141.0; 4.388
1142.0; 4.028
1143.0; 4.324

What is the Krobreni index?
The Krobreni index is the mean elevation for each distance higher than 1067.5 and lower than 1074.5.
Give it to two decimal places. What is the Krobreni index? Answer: 3.90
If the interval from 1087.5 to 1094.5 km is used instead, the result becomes 3.88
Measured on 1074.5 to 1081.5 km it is 4.01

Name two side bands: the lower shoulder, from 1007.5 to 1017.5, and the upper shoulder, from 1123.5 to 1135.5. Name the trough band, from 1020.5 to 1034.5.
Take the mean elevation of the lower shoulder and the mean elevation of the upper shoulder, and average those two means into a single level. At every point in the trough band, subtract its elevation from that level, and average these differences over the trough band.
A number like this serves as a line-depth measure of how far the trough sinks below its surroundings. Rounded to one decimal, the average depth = 0.7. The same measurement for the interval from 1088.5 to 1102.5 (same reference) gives -0.1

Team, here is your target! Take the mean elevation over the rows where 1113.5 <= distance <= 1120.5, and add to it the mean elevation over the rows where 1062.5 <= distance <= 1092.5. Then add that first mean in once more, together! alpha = 12.1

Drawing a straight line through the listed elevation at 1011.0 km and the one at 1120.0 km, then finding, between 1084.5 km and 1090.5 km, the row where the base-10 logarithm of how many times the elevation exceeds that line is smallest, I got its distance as 1088.0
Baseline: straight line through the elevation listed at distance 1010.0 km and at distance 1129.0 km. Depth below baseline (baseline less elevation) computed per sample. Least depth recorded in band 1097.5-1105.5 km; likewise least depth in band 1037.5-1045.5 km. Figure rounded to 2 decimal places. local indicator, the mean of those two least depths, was 0.03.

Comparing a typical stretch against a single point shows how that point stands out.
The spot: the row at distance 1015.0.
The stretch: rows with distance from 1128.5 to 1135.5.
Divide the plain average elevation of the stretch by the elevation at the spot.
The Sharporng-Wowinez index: 1.14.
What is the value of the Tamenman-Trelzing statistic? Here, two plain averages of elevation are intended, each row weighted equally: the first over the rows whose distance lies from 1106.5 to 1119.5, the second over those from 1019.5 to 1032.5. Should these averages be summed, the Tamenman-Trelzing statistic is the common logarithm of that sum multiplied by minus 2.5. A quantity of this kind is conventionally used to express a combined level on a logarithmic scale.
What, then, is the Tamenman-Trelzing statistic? -2.13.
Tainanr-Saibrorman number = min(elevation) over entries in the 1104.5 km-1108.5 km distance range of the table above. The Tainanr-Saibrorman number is 3.826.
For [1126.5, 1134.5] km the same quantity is 3.89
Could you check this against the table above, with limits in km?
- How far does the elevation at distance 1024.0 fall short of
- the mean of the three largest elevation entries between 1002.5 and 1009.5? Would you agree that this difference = 0.4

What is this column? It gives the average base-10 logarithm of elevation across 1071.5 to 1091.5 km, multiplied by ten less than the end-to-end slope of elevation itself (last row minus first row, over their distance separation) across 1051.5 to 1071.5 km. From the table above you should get -6.00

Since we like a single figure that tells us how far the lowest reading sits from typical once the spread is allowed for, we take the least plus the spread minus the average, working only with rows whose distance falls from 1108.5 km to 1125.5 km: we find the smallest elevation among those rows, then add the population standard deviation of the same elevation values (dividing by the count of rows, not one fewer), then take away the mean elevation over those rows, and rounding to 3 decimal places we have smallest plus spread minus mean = -0.109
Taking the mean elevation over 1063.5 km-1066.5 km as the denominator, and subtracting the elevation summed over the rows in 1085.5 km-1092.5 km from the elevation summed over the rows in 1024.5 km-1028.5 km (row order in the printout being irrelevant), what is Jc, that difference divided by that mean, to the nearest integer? -4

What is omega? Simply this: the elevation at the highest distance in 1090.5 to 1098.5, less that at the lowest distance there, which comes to -0.081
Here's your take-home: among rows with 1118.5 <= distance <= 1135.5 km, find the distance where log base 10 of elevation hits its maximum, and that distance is 1131.0 km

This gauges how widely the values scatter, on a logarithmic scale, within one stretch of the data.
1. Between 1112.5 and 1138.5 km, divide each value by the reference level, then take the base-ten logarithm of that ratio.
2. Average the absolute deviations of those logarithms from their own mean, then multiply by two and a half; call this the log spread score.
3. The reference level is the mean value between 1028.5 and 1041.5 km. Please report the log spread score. 0.036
